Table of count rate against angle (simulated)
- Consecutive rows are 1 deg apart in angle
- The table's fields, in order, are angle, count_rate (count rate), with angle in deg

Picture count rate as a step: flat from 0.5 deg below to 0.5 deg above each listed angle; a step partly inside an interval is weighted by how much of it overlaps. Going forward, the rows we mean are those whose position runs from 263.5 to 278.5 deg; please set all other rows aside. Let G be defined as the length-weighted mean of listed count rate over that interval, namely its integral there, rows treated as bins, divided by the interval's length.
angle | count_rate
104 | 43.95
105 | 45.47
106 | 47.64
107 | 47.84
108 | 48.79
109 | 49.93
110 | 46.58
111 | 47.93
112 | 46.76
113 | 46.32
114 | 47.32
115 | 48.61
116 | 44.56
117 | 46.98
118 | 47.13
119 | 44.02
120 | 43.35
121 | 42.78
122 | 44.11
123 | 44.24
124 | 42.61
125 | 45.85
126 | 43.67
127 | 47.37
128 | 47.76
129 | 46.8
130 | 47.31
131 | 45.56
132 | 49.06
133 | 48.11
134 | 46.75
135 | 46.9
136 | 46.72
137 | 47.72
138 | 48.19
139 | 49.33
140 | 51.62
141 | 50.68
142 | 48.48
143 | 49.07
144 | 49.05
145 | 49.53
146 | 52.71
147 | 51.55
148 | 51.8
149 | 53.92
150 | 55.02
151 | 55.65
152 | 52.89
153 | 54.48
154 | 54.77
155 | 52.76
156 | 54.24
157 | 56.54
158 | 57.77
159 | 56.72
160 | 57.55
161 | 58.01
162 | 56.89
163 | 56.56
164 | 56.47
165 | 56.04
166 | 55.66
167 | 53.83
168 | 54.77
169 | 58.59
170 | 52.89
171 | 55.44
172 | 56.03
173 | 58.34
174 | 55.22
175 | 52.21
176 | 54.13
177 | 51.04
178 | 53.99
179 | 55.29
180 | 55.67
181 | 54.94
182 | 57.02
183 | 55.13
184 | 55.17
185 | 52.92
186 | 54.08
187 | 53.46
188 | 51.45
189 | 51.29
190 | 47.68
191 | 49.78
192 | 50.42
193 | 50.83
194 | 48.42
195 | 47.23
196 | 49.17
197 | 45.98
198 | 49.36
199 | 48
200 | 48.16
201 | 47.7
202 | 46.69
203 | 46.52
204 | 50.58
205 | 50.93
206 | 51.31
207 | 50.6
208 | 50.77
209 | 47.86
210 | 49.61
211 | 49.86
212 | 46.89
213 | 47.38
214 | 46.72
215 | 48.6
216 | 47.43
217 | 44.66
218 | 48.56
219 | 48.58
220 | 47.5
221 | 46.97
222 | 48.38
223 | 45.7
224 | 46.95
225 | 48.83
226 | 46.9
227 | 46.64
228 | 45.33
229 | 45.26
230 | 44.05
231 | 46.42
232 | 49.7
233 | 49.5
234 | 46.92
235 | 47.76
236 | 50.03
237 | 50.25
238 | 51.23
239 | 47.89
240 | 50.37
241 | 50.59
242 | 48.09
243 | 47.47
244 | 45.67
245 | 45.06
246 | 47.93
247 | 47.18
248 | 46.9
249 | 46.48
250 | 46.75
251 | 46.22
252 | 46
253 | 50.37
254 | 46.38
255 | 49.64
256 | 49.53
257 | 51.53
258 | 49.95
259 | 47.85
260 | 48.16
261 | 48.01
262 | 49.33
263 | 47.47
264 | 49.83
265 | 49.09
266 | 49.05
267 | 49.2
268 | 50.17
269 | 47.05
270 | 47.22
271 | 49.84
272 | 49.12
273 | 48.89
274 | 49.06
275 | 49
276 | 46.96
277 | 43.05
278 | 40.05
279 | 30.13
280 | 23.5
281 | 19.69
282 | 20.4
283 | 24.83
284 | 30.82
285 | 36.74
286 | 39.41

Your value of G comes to 47.8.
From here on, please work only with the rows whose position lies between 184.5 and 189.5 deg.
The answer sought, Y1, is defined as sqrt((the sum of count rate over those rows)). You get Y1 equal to 16.2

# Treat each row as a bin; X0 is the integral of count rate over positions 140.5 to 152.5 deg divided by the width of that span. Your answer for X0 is 52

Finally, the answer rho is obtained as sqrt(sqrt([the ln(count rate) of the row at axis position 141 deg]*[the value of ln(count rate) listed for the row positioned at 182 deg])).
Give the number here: 2.00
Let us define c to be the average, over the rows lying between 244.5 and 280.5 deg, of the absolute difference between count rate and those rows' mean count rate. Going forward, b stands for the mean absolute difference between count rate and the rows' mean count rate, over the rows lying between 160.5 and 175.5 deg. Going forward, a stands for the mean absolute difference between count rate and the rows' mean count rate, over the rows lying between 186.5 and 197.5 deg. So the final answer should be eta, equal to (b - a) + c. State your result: 2.6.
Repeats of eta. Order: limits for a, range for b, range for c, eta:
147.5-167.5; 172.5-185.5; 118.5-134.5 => 1.7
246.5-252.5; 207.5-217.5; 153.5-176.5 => 2.5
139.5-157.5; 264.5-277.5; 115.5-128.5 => 0.9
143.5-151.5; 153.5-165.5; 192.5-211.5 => 0.7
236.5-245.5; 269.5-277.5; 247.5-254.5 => 0.7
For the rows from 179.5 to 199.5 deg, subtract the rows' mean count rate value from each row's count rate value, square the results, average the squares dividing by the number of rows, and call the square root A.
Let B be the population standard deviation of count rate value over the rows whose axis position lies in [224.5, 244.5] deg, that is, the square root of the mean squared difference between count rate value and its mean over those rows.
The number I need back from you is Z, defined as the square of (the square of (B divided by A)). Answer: 0.2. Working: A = 3.1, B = 2.01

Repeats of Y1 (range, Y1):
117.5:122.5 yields 14.9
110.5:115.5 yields 15.4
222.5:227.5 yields 15.3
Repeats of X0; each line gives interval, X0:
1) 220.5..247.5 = 48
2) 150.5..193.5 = 55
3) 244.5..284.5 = 44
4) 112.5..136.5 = 46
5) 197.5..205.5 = 48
